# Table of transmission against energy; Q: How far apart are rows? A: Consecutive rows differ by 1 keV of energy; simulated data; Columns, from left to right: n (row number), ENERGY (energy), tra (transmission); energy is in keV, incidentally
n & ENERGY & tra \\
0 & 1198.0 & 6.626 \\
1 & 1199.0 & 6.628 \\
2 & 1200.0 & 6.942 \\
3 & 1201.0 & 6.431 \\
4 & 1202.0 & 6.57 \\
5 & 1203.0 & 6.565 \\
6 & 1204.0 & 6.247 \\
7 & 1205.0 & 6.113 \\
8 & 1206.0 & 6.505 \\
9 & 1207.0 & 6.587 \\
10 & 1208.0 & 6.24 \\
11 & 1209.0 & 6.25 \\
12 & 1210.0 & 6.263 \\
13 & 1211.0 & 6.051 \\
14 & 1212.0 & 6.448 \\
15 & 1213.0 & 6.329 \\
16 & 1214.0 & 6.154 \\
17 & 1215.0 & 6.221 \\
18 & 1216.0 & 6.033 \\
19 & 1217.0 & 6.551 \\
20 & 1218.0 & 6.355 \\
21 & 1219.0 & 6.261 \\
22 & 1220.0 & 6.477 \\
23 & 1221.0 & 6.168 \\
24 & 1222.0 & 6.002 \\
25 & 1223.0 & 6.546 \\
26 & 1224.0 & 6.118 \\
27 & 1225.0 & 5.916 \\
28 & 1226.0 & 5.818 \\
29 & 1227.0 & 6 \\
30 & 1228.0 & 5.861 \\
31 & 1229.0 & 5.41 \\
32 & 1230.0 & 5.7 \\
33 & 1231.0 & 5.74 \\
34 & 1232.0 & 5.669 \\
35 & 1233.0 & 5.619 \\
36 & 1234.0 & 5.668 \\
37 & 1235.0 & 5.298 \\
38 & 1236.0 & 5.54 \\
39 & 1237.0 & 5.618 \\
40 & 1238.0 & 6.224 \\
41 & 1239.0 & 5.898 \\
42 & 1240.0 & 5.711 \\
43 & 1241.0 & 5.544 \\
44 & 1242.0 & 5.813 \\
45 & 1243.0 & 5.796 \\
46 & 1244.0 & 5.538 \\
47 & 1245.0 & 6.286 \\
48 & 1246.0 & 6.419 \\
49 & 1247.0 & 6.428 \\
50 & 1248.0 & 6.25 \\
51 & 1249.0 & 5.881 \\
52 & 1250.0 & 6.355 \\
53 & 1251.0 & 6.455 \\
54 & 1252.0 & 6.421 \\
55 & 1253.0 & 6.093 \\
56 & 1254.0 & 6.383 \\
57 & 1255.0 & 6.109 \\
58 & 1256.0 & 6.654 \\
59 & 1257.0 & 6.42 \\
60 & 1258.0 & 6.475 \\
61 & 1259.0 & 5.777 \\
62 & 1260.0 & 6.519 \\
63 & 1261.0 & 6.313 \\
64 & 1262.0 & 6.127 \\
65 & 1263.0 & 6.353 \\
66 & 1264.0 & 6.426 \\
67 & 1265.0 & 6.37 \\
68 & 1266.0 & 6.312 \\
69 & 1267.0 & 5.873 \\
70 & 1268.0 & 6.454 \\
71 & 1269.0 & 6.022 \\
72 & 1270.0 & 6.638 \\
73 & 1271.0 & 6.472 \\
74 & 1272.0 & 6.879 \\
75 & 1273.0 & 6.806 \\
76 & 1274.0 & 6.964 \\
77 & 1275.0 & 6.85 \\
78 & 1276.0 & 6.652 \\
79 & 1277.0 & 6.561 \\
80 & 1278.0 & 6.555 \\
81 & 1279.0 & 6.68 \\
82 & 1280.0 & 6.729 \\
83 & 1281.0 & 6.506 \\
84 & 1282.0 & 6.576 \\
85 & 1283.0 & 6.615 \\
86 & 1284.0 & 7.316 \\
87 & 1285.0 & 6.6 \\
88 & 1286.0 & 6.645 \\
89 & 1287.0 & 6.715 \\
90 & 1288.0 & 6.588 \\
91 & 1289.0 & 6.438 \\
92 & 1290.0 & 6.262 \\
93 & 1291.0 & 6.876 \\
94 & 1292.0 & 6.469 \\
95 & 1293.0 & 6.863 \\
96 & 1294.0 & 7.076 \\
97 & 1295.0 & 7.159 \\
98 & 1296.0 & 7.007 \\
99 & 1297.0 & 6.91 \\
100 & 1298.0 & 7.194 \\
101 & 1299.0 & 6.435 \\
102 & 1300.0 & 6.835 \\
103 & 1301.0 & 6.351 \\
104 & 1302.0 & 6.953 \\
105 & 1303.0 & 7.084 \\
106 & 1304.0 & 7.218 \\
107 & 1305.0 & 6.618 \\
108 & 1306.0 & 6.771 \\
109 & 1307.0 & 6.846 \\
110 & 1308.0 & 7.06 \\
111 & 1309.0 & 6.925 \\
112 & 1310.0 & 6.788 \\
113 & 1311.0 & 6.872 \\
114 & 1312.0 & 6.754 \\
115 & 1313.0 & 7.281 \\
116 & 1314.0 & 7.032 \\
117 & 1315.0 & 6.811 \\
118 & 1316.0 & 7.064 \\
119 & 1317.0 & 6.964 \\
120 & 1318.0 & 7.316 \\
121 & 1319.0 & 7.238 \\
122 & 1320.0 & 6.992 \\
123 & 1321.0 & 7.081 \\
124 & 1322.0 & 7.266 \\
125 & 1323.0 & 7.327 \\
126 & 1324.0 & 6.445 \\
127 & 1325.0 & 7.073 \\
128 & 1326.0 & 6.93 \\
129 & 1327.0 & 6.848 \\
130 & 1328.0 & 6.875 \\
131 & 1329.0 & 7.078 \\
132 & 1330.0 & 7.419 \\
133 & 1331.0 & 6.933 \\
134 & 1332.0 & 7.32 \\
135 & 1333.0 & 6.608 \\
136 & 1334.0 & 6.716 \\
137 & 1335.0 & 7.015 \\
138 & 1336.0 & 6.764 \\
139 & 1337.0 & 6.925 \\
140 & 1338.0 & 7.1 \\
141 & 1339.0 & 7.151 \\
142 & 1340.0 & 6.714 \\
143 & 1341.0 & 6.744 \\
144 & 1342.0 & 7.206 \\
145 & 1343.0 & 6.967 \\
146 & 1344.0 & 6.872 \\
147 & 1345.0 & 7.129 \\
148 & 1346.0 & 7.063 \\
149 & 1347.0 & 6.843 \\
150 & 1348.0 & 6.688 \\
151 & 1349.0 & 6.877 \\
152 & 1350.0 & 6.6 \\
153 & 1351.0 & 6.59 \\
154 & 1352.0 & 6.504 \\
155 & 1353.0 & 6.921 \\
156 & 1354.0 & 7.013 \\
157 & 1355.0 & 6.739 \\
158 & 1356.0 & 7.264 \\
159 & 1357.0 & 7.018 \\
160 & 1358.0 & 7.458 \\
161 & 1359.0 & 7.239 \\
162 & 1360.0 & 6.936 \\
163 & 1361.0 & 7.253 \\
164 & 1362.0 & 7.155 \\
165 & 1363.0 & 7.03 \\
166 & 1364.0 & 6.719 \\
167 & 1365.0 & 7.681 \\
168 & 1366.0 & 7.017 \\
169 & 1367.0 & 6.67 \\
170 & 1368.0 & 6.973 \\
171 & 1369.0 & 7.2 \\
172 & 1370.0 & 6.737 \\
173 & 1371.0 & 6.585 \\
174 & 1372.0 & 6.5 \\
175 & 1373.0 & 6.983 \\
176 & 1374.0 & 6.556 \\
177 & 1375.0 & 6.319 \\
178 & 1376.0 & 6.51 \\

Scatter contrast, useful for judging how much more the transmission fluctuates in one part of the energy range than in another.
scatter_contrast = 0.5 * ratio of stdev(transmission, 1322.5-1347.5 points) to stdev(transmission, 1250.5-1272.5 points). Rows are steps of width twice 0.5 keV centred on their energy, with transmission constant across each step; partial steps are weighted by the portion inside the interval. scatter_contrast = 0.45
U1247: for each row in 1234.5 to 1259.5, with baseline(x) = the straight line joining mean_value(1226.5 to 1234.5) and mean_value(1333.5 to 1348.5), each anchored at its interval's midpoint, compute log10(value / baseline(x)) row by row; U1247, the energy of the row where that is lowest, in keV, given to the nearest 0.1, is 1235.0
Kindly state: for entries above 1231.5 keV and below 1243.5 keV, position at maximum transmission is 1238.0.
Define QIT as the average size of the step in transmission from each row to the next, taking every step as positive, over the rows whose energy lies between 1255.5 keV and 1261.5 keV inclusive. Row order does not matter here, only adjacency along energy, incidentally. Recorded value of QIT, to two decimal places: 0.39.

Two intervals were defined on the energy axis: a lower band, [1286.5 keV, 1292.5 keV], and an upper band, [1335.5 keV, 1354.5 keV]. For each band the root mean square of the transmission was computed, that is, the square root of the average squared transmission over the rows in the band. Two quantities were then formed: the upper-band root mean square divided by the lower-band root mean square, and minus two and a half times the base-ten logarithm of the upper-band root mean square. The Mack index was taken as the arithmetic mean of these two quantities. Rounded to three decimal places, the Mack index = -0.523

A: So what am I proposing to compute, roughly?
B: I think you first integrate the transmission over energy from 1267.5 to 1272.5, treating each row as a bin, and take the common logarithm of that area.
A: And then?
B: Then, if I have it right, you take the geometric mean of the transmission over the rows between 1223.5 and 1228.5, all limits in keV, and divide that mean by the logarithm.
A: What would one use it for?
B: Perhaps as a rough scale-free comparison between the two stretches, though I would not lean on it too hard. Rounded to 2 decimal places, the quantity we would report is 3.93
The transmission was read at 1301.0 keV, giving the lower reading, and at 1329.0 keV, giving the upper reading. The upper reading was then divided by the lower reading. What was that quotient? 1.11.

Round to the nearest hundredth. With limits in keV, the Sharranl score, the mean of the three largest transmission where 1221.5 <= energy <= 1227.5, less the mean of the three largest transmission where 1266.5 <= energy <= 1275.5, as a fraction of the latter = -0.10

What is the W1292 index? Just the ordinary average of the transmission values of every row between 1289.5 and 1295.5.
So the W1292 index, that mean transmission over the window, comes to 6.8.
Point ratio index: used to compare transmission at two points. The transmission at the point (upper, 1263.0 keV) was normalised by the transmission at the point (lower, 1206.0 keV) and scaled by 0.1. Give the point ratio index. 0.098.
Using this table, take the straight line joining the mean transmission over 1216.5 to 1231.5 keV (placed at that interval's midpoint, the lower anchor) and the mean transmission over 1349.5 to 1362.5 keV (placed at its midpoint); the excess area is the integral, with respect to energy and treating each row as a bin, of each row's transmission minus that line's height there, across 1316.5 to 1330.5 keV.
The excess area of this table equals 4.3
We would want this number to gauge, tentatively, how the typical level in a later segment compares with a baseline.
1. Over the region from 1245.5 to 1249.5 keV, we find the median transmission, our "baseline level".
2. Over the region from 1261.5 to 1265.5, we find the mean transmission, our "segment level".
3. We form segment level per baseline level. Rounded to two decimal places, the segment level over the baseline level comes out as 1.00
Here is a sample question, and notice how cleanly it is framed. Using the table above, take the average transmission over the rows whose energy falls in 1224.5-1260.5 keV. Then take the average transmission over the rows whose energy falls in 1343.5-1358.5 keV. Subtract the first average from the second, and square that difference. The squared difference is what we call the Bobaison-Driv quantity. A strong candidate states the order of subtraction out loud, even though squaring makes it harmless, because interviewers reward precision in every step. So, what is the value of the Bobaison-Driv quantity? 0.85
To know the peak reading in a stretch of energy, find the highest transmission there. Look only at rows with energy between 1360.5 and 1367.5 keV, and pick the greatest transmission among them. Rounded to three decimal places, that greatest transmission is 7.681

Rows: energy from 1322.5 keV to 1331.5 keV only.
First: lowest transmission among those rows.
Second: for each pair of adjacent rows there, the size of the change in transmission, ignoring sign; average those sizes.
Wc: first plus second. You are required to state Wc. 6.79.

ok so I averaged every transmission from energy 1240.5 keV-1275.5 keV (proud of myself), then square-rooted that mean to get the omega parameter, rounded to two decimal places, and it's 2.51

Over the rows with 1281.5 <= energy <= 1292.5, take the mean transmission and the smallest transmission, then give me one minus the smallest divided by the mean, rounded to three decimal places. 0.058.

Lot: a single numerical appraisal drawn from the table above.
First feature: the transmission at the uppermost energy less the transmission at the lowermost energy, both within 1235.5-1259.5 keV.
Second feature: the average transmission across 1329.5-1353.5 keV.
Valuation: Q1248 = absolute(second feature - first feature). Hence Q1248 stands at 6.67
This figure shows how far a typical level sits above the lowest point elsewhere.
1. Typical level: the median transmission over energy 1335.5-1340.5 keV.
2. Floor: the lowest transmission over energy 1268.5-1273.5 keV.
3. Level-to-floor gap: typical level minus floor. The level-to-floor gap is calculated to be 0.9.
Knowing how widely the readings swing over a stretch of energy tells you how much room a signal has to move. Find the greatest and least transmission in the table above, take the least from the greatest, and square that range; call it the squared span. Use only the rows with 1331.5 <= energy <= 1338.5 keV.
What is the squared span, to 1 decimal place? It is 0.5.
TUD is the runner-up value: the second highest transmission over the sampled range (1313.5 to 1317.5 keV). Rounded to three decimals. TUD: 7.032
